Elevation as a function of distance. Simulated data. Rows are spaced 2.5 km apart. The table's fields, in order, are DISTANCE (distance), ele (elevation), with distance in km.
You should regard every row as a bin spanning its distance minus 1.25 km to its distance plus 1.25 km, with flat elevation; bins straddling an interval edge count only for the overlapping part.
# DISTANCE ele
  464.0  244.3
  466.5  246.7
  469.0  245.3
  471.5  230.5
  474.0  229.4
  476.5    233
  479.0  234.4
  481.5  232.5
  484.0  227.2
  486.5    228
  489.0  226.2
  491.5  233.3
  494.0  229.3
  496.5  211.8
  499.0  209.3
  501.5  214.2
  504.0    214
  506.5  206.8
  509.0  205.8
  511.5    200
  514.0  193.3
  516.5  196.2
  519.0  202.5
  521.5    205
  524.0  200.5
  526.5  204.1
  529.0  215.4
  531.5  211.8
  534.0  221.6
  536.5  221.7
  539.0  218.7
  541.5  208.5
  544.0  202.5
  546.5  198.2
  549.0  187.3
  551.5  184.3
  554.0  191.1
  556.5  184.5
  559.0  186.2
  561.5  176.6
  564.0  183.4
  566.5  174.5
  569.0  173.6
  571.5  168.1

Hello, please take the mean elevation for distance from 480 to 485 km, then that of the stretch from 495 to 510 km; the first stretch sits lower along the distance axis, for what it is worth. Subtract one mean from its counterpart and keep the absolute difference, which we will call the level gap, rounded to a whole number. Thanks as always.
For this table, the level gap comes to 20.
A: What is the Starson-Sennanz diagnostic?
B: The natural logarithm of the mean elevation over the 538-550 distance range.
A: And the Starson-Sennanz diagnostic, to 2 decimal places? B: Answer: 5.31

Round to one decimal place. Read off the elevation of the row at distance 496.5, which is 211.8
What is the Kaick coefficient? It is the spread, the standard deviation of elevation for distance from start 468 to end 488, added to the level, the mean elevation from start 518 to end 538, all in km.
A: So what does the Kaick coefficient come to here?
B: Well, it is 216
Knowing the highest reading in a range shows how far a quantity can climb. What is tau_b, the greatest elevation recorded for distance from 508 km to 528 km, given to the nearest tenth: 205.8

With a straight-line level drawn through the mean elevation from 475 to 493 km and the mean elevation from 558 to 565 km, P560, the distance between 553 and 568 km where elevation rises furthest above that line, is 554.0 km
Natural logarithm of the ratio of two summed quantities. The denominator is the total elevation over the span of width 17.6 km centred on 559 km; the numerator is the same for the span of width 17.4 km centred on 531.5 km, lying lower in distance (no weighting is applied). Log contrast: 0.15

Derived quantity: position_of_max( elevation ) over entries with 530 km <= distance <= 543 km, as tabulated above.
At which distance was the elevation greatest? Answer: 536.5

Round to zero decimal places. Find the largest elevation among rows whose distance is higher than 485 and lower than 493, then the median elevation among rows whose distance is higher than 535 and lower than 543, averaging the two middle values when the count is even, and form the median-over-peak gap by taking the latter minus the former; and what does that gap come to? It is -15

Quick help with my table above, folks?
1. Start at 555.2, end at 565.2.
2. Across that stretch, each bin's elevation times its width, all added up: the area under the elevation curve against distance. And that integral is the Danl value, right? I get 1827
